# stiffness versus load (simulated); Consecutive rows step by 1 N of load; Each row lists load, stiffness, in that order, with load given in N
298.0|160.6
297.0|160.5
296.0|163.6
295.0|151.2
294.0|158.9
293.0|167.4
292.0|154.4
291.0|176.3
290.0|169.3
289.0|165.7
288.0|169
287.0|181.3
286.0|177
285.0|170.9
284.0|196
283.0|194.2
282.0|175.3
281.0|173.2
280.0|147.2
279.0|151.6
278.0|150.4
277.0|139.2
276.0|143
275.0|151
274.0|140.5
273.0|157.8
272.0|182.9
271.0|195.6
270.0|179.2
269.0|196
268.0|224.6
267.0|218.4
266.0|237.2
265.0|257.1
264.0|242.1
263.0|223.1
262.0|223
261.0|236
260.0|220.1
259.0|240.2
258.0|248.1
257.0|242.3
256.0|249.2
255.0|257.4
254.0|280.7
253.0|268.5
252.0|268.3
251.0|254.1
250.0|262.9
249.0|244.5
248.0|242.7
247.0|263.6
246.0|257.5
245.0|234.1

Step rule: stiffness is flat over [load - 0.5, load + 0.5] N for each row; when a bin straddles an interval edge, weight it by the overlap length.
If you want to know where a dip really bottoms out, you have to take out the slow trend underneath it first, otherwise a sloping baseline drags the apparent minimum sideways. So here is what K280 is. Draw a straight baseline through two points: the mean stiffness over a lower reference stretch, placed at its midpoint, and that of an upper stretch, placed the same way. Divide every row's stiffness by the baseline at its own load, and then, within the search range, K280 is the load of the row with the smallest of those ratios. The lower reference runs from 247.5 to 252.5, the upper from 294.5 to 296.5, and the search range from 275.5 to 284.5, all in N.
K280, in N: 277.0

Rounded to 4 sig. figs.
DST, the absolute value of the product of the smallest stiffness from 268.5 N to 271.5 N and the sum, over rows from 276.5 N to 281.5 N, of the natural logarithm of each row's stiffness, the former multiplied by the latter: 4501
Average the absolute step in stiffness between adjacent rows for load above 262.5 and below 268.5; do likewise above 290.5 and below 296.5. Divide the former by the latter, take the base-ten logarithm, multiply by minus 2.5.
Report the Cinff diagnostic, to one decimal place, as -0.2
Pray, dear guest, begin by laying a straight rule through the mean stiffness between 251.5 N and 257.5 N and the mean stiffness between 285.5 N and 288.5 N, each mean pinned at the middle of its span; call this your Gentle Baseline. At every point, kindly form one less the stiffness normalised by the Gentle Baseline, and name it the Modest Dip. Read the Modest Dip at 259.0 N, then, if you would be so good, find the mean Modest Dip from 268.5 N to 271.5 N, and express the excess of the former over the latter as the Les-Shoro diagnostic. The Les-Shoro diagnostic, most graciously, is -0.10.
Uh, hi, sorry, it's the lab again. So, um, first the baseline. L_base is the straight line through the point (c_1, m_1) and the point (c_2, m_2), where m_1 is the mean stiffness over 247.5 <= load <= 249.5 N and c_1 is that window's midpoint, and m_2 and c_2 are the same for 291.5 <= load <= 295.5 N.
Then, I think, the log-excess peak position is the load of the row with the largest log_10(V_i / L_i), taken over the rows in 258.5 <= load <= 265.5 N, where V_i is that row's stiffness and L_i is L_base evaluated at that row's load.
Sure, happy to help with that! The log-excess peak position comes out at 265.0 N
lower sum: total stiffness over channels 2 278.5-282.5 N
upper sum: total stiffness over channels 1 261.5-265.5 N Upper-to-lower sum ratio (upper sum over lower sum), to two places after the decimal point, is 1.46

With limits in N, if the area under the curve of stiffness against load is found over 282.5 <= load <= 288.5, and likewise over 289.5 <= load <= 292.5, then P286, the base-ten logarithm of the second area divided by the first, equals -0.34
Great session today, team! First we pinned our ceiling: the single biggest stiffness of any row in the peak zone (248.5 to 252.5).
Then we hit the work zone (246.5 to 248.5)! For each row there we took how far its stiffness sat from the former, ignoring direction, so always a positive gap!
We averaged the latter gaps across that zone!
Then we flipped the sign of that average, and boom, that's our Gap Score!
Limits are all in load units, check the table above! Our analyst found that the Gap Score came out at -15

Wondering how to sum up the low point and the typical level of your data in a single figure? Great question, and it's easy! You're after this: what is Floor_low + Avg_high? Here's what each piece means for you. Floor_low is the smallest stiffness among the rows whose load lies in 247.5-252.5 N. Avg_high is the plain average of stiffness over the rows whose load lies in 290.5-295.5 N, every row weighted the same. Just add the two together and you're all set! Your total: 404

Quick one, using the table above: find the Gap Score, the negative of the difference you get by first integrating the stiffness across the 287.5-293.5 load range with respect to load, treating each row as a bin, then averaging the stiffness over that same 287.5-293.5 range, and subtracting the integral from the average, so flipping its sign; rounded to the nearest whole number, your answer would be 835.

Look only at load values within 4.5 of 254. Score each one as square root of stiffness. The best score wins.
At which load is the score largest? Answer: 254.0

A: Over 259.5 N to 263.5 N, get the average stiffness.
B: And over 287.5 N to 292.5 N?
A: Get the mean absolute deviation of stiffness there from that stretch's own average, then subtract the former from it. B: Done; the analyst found -220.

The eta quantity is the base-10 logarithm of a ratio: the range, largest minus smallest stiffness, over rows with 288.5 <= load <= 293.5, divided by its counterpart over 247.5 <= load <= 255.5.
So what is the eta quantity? -0.2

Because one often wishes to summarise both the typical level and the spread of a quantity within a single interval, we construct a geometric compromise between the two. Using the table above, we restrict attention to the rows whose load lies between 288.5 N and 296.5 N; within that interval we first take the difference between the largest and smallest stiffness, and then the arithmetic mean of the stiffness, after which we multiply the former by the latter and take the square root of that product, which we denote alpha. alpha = 64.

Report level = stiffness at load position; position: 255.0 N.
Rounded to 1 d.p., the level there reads 257.4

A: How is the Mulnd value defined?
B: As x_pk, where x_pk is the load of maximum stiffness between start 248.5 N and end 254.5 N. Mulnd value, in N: 254.0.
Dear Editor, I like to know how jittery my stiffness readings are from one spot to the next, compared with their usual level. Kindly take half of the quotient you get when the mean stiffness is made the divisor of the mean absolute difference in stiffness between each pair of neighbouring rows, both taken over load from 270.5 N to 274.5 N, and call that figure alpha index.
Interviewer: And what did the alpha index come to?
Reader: 0.054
